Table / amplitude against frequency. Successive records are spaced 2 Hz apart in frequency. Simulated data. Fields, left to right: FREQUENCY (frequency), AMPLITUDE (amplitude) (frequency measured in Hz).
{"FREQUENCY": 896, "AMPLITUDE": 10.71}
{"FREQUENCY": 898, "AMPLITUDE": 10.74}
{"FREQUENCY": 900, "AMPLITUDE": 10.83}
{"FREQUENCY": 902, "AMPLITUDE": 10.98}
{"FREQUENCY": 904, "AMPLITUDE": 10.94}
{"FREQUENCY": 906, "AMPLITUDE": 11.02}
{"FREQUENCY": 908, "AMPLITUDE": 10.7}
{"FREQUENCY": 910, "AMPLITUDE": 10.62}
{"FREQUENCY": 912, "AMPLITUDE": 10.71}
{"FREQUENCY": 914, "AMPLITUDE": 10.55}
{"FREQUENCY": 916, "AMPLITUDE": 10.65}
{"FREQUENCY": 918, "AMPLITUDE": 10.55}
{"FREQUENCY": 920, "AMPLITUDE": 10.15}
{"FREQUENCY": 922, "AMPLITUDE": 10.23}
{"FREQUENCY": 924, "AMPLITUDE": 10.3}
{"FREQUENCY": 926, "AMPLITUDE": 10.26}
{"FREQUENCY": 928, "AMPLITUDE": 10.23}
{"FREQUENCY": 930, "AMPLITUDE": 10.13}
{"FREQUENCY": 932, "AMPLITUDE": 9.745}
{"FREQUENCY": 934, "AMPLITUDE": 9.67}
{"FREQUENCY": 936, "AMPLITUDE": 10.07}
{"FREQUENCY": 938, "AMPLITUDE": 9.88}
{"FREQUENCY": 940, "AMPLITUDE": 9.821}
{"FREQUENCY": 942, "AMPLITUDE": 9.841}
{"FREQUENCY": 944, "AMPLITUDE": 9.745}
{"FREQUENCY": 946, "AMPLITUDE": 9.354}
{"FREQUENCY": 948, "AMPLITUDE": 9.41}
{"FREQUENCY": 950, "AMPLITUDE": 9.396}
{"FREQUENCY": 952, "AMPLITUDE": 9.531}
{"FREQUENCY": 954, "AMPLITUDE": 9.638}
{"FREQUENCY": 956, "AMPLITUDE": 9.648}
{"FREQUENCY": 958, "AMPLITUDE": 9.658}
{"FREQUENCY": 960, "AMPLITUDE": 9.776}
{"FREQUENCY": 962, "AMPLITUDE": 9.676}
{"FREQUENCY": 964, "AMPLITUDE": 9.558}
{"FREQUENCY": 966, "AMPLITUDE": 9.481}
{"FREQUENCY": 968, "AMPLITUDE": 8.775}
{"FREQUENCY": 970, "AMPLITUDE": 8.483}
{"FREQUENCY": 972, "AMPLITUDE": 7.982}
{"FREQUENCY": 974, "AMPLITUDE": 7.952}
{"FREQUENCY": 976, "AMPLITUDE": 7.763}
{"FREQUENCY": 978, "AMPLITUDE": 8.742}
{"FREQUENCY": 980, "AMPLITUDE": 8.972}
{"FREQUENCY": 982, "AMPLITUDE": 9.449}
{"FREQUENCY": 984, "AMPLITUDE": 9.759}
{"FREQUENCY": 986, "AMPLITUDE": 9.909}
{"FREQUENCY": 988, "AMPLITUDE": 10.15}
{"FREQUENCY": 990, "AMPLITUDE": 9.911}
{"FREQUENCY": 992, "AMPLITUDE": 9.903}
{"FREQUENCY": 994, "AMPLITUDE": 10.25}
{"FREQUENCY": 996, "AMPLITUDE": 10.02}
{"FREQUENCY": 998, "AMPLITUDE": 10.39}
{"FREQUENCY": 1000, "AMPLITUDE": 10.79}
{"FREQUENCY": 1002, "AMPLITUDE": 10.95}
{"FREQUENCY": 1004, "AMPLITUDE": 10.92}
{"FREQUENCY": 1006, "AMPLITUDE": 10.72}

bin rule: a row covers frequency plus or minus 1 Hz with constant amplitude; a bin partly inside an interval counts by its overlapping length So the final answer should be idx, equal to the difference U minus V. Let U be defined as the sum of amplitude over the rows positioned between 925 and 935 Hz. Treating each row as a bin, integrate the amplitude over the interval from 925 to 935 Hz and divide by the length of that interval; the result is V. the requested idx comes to 40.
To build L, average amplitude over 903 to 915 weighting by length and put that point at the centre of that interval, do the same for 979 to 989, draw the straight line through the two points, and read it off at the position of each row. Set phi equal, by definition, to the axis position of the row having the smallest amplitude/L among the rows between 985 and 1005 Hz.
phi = 986 Hz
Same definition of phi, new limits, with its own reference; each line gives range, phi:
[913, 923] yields 920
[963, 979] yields 976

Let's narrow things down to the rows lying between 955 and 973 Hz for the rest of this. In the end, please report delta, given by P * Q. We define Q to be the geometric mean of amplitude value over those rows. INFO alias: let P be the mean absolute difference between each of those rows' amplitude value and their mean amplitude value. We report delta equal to 5.0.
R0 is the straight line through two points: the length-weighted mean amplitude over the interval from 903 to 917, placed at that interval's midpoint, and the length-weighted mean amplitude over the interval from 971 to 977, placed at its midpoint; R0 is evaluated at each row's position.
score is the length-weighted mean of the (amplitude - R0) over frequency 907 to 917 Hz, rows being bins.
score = 0.0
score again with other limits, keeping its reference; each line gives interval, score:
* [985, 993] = 2.7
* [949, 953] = 0.5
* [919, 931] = 0.1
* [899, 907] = -0.1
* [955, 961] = 1.1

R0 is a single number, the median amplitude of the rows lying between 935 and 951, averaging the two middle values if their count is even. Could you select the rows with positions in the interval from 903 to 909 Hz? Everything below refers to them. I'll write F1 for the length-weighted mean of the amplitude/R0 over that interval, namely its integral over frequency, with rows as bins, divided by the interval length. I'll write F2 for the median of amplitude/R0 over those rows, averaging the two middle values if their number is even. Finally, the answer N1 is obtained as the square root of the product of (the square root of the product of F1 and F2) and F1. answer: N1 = 1.11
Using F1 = 1.11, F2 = 1.12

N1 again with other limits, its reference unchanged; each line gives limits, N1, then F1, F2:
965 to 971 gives 0.91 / 0.91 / 0.90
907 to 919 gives 1.09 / 1.09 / 1.09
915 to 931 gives 1.05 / 1.05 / 1.05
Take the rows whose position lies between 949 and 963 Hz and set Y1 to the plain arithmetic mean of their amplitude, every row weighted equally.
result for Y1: 9.6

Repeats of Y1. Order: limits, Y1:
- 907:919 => 10.6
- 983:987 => 9.8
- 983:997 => 10.0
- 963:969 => 9.3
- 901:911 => 10.9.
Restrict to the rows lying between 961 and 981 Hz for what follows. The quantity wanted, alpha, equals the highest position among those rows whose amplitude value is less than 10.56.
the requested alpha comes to 980 Hz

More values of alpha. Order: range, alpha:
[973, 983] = 982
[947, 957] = 956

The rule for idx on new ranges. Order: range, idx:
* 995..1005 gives 42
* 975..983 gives 26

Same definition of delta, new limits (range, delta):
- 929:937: 1.9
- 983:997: 1.3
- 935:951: 2.2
